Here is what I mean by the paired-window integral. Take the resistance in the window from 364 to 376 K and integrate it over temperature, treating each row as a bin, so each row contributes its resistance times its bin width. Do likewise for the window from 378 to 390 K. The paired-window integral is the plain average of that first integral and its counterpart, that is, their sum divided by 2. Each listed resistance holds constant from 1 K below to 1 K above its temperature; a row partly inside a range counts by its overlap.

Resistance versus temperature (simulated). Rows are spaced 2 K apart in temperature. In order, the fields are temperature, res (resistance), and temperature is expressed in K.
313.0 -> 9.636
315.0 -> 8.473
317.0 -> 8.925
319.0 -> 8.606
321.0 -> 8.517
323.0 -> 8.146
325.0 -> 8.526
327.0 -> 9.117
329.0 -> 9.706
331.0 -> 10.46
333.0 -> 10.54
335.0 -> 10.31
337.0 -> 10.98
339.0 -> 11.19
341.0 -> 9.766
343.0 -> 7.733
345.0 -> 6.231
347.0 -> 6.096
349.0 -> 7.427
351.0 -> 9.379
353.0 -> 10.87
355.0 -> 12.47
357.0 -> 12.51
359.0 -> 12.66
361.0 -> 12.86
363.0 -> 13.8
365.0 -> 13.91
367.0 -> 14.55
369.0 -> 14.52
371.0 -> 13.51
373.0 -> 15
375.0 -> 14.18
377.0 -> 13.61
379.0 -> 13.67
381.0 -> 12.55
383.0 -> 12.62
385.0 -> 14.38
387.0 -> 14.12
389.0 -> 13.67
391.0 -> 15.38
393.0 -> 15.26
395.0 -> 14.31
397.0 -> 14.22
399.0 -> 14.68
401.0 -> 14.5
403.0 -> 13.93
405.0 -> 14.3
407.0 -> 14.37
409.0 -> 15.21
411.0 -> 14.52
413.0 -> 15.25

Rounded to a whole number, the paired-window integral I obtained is 167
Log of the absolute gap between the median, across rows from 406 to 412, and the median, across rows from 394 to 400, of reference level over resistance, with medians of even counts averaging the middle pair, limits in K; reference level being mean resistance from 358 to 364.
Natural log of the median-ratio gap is -4.3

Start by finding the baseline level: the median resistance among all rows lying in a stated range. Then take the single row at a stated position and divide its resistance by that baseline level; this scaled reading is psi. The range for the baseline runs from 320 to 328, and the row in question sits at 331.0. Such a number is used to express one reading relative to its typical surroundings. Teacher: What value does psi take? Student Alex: 1.2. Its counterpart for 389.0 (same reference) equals 1.6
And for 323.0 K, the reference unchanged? 1.0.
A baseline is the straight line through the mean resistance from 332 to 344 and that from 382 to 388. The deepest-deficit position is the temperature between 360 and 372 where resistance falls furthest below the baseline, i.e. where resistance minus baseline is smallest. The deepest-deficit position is 371.0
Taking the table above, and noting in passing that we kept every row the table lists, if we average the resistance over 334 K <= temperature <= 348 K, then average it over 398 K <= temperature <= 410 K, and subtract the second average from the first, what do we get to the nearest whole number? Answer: -6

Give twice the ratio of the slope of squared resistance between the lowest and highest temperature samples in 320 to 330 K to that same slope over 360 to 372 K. 3.2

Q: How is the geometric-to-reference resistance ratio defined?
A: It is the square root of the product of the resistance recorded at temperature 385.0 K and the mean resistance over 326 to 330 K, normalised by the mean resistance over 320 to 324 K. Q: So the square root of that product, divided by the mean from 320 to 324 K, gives 1.40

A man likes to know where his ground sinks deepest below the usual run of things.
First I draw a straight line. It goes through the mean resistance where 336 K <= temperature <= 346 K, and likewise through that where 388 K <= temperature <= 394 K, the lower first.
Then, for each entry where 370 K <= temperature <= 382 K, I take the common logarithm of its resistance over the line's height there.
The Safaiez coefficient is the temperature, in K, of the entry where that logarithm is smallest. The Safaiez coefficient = 381.0 K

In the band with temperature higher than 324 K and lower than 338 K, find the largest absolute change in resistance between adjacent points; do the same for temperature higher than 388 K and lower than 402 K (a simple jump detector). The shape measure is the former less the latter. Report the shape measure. -1.0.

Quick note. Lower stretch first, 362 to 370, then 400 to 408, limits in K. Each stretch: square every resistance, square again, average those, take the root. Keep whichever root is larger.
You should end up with 204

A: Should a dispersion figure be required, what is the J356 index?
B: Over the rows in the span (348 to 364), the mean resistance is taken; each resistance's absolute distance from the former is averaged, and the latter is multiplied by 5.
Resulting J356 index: 9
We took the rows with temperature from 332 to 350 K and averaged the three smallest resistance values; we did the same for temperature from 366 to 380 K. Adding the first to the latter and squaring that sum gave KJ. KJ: 407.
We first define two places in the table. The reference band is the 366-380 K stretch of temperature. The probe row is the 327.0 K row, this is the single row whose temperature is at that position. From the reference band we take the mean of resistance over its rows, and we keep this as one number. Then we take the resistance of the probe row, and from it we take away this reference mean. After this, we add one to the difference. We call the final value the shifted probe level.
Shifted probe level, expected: -4.0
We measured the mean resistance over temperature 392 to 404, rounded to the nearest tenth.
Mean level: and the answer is 14.5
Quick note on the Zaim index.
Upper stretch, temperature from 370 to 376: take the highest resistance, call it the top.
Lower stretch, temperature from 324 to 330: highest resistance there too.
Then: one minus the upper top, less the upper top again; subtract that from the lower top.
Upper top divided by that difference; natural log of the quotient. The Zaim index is -0.95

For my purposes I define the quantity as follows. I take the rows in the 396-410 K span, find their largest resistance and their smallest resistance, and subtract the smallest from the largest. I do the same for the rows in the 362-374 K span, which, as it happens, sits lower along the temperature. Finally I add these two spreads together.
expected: 2.8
